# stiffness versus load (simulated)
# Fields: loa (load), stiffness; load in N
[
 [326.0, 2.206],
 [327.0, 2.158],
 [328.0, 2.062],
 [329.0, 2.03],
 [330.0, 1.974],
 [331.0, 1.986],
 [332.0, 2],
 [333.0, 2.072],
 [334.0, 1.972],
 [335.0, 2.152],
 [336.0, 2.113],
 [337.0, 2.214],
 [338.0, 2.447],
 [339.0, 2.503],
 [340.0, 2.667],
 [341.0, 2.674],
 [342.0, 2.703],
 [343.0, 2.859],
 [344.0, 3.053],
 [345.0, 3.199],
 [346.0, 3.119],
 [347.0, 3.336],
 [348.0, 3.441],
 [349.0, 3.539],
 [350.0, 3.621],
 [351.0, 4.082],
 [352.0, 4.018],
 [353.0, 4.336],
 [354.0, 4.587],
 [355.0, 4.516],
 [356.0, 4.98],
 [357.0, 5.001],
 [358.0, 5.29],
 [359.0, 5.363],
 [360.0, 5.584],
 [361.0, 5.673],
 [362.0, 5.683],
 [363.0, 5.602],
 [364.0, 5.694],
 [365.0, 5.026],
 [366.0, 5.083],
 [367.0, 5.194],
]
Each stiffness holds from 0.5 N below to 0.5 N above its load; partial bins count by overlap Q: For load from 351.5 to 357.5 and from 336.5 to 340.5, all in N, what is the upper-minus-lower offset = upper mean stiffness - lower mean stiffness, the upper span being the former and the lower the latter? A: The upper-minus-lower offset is 2.1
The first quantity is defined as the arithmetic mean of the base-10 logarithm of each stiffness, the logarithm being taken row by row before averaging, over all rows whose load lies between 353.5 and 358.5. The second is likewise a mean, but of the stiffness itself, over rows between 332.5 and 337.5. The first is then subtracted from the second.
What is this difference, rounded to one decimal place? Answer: 1.4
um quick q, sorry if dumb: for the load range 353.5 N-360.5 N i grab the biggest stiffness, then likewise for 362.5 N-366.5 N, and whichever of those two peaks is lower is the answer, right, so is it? 5.6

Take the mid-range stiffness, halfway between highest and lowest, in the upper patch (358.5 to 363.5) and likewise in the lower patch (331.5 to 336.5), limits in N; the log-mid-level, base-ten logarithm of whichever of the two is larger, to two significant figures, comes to 0.74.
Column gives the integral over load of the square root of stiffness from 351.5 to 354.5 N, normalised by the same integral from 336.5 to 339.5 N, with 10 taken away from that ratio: -8.66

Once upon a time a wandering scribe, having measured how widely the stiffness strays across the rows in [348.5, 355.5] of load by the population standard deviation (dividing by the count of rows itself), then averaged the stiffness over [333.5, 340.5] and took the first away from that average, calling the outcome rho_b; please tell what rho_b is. 1.91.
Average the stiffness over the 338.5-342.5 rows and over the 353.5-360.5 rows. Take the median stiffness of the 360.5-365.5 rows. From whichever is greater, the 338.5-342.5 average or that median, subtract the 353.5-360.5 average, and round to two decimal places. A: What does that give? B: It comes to 0.63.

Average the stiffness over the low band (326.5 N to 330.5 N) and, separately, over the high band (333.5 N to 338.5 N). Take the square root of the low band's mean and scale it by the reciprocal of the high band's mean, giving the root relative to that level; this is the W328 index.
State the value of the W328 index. 0.66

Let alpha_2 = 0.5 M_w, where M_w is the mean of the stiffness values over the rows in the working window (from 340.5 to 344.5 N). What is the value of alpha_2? 1.41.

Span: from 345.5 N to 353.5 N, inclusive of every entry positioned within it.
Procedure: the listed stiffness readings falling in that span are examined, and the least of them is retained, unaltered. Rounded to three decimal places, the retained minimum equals 3.119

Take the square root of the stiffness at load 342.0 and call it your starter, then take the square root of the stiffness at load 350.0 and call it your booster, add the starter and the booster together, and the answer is 3.5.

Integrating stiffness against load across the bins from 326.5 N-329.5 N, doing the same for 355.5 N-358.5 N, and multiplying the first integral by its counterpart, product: 95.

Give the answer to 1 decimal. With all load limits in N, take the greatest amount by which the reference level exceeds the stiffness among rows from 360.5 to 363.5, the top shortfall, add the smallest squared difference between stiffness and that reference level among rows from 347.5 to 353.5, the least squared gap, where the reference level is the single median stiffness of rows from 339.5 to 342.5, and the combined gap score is -2.3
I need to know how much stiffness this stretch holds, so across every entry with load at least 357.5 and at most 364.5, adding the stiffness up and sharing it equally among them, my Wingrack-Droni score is 6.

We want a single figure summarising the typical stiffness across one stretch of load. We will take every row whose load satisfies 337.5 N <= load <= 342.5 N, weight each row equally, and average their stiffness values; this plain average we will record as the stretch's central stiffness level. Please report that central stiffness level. 2.6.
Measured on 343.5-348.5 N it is 3.2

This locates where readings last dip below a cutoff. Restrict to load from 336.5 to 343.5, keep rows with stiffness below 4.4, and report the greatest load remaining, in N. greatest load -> 343.0 N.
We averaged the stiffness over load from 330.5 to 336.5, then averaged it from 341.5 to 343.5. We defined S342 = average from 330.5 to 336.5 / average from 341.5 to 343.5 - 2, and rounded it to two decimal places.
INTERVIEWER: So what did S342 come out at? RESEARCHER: -1.26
